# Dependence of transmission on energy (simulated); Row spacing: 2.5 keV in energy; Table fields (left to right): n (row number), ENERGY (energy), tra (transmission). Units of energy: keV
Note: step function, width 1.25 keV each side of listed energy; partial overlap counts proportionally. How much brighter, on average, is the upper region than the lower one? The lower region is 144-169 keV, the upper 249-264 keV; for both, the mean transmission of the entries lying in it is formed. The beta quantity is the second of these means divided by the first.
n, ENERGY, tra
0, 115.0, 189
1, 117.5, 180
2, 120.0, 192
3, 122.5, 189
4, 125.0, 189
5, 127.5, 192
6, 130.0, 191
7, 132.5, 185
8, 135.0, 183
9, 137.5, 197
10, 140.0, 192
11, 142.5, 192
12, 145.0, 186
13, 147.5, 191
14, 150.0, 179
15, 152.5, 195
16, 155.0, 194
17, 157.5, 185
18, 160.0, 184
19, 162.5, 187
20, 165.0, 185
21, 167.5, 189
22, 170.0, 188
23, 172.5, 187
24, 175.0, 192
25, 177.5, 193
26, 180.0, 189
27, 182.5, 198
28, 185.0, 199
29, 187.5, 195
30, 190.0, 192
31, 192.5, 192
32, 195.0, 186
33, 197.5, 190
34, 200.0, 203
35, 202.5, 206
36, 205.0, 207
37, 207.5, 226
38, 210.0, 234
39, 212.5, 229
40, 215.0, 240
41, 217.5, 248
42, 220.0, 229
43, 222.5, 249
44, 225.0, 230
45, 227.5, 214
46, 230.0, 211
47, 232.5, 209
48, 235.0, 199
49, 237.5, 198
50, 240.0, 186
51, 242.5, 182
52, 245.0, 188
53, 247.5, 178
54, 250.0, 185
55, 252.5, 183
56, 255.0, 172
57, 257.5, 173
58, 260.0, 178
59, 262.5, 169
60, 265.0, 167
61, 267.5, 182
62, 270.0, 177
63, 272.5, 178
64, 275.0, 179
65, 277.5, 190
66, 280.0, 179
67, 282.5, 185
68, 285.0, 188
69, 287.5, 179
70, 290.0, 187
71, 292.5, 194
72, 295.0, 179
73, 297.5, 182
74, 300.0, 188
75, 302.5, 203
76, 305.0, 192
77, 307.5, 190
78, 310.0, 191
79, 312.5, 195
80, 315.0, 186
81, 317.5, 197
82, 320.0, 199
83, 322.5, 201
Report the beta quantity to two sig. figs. 0.94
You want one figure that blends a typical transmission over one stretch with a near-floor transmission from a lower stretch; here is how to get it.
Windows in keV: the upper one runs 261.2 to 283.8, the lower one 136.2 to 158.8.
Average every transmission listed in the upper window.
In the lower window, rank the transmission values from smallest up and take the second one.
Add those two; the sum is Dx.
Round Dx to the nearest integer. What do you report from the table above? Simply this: 363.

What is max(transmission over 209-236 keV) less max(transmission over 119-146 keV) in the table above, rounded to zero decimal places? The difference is 52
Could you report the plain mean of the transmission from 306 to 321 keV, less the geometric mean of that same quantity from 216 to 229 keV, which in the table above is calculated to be -41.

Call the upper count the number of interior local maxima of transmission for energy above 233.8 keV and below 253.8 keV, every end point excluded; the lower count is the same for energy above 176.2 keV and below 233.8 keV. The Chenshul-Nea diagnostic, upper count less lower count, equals -2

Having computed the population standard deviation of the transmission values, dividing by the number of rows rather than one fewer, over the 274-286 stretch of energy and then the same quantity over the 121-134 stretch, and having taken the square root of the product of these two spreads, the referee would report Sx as 3.3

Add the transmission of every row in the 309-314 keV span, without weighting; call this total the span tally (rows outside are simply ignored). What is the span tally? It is 386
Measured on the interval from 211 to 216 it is 469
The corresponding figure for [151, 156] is 389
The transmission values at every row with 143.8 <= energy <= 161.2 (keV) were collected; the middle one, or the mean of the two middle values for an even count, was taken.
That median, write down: 186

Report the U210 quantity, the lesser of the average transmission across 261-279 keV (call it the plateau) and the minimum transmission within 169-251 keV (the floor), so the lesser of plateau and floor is 177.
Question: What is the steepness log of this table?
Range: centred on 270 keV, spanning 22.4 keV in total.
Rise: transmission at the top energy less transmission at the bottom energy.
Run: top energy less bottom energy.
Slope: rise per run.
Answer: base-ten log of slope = -1.3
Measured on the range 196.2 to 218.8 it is 0.5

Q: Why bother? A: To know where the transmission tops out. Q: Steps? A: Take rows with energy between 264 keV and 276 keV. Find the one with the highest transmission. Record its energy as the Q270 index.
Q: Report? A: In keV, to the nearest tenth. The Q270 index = 267.5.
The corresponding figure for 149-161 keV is 152.5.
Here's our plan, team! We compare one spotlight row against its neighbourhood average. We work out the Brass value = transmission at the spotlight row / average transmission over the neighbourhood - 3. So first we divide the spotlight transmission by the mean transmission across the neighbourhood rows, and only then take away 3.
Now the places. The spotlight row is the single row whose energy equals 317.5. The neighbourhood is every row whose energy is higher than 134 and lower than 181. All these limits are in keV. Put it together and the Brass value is -1.96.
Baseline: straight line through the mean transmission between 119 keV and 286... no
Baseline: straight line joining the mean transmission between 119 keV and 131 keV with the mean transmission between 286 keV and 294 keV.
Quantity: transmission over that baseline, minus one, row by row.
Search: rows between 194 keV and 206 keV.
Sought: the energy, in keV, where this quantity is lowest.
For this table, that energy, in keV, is 195.0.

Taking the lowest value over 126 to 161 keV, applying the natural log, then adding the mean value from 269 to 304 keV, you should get 190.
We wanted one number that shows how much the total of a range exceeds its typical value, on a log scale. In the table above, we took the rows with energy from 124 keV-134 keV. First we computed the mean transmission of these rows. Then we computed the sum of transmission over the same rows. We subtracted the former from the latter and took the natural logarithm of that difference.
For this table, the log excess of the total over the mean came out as 6.34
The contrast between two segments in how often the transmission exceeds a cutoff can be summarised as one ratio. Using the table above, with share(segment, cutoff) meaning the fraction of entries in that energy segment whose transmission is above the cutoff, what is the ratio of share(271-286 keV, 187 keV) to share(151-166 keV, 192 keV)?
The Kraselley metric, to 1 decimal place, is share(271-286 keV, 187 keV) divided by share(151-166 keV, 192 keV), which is 1.0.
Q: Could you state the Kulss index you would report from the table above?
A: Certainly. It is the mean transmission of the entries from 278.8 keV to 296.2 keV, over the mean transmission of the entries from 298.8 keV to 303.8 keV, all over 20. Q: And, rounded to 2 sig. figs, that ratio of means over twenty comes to 0.047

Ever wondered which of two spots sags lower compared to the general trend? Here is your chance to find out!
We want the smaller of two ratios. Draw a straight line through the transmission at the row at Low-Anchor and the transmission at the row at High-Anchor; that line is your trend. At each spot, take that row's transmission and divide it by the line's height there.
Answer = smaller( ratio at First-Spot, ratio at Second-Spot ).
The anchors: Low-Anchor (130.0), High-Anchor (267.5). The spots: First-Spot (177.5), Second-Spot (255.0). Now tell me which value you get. 0.94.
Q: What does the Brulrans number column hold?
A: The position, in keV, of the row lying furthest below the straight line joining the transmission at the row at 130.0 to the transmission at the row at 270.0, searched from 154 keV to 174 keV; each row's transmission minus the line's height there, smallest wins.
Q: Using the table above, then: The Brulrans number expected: 160.0 keV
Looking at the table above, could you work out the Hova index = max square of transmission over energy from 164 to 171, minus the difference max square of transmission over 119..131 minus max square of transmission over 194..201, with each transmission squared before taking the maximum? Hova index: 40066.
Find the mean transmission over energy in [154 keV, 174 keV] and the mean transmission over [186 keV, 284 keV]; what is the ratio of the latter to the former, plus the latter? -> 199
